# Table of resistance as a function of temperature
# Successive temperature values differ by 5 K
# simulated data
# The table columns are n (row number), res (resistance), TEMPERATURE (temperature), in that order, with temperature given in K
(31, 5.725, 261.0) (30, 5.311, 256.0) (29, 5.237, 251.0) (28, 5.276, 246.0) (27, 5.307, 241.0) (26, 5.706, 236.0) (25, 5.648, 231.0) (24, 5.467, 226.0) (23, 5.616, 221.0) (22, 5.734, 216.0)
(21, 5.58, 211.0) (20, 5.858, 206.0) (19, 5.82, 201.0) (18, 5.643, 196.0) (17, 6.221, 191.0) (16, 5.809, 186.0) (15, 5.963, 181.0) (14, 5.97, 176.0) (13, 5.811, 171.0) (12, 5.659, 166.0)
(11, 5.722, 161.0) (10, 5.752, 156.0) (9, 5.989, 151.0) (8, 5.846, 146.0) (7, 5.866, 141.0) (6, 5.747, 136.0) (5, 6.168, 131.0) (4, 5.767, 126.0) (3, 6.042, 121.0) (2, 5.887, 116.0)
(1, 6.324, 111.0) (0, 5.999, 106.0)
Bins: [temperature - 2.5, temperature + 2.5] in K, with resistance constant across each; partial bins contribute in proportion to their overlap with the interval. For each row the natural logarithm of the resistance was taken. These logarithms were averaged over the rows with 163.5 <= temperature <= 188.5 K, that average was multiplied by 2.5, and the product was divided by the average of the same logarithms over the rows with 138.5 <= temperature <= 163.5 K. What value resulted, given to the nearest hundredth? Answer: 2.50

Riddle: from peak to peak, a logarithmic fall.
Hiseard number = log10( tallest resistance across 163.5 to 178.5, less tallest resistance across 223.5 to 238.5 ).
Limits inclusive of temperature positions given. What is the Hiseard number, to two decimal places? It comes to -0.58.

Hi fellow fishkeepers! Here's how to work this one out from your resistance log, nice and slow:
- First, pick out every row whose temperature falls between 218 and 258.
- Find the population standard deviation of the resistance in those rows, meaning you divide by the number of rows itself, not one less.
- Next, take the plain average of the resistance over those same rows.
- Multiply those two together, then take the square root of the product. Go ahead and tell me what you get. 0.98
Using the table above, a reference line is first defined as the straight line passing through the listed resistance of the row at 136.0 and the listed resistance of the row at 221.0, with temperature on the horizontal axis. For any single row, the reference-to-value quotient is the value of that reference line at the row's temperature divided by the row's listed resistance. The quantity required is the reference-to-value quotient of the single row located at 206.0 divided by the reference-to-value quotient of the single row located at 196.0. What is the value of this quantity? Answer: 0.96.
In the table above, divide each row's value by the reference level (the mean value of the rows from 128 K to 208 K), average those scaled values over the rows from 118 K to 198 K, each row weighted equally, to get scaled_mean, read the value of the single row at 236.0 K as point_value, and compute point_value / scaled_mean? 5.70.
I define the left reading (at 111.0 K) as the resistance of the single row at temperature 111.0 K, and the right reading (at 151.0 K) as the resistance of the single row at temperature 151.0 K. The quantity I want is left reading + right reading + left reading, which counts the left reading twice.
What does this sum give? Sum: 18.6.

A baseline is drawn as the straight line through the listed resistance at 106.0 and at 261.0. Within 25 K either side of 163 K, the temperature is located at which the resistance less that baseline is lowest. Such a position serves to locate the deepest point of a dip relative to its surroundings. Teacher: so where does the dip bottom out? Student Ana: 166.0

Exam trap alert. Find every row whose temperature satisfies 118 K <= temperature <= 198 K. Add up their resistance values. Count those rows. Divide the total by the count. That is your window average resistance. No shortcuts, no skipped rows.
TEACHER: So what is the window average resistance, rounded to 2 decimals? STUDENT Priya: 5.87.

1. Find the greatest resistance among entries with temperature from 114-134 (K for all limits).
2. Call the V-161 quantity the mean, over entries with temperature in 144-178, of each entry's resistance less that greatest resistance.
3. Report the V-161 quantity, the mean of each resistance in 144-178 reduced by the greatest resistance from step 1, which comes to -0.35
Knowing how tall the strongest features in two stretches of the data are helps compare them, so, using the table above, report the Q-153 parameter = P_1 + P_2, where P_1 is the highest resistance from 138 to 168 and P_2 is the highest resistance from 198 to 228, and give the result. 11.8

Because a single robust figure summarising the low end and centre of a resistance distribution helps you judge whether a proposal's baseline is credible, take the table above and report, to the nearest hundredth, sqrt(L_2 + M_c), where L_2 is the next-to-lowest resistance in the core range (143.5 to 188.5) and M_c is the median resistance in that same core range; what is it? 3.40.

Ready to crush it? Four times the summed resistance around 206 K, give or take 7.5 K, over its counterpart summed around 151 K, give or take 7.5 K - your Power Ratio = 3.93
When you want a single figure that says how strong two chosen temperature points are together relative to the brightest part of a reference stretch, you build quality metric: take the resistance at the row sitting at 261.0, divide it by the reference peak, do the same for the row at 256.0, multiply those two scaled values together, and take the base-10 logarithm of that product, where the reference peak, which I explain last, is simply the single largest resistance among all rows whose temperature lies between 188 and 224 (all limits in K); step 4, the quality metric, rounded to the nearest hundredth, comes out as -0.10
